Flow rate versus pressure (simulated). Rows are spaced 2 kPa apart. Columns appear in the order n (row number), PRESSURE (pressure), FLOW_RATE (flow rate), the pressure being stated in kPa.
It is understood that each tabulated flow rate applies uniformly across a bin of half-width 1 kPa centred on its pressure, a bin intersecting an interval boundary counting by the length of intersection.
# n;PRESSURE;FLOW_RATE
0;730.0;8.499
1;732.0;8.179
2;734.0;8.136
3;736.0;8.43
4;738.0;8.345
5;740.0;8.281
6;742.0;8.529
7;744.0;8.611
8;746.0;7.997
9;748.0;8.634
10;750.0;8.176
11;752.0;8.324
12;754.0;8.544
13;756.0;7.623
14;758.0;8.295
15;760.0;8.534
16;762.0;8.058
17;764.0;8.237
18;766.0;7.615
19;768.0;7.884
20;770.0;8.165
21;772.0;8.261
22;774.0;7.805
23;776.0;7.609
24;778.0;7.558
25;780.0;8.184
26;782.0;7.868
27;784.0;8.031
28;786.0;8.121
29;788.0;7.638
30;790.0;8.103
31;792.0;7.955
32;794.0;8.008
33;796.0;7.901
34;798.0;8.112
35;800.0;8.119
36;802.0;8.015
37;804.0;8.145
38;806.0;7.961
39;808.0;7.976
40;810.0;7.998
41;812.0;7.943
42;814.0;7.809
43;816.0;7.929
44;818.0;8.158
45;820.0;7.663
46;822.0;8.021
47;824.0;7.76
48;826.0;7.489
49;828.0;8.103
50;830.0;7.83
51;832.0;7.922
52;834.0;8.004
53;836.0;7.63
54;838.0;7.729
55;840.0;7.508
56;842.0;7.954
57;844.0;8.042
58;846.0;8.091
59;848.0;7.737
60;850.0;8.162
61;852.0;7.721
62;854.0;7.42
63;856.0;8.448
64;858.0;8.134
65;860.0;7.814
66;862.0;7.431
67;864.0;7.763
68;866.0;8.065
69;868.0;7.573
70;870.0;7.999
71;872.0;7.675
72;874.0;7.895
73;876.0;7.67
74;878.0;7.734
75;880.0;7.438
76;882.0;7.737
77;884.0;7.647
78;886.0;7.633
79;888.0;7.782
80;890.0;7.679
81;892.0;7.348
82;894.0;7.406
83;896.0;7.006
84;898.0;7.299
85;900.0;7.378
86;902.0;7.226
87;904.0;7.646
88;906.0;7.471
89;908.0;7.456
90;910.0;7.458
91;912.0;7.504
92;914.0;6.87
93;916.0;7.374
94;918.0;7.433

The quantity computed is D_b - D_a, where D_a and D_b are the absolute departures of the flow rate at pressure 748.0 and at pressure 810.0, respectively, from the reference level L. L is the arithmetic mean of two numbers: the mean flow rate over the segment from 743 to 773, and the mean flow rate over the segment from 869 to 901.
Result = -0.64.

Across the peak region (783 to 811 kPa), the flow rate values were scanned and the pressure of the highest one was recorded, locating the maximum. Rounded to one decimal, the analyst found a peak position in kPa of 804.0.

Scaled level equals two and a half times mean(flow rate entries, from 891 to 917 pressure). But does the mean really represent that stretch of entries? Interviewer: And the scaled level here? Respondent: 18.4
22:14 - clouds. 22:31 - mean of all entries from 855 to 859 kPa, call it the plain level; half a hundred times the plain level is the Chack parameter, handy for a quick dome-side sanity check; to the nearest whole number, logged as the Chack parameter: 415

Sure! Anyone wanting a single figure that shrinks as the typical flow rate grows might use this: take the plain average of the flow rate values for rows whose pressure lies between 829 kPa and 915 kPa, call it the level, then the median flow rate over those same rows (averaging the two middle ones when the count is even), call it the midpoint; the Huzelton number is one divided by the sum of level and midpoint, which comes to 0.065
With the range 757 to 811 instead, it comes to 0.062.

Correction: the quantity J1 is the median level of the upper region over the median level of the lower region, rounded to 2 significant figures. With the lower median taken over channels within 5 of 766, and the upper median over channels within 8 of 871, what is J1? 0.96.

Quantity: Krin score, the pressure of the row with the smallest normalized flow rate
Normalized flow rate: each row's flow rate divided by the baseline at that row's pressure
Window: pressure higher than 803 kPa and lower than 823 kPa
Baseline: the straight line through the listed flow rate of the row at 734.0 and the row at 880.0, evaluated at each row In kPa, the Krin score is 820.0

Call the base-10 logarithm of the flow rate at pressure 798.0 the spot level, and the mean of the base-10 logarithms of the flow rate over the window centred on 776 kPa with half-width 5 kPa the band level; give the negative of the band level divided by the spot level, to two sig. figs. -0.99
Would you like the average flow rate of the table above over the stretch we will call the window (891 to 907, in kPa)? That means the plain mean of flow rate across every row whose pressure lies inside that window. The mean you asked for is 7.35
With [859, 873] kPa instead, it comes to 7.76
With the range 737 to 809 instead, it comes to 8.09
